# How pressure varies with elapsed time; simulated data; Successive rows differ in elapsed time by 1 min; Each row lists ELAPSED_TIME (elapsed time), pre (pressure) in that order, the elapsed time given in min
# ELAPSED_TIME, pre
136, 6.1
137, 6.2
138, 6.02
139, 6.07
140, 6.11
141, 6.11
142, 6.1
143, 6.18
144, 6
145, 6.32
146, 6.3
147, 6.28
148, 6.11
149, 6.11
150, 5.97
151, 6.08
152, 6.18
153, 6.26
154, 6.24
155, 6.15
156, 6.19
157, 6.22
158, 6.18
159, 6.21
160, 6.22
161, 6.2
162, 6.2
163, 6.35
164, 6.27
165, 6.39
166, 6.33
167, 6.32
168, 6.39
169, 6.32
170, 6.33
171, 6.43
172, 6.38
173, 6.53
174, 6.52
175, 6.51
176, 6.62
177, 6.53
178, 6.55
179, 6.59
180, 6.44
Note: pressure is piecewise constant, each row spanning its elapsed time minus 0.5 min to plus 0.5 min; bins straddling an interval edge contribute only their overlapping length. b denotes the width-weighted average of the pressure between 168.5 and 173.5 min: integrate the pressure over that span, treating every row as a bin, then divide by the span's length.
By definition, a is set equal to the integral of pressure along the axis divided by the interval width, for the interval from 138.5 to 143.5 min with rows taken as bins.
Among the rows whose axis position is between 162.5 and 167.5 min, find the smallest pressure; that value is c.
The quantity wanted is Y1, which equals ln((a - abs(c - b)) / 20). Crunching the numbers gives -1.21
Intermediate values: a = 6.11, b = 6.40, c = 6.27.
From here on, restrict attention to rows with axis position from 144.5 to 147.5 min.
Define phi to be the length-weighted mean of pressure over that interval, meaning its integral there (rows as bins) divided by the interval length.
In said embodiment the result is 6.30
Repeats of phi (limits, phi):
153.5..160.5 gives 6.20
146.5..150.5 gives 6.12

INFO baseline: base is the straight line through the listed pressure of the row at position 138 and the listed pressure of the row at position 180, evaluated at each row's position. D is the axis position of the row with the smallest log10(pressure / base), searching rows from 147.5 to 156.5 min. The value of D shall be 150 min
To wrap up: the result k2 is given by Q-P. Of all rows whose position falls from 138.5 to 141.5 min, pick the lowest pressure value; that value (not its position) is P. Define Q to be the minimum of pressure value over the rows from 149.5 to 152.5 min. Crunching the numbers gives -0.10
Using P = 6.07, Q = 5.97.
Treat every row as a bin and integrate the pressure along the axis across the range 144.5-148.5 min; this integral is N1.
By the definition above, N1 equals 25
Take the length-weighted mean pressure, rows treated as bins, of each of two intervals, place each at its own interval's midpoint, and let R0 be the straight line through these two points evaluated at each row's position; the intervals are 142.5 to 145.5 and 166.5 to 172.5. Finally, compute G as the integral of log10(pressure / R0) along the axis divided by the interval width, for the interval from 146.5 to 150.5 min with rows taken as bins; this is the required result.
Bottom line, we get -0.006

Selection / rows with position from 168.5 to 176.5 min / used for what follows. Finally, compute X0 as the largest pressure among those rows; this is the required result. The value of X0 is 6.62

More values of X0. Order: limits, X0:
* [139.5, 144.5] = 6.18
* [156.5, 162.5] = 6.22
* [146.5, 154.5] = 6.28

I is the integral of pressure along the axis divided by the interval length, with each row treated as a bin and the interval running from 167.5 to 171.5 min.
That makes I 6.37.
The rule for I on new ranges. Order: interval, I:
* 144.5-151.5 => 6.17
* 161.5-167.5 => 6.31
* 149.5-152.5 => 6.08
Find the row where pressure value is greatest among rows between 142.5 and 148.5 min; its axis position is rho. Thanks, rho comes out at 145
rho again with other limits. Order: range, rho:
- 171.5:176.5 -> 176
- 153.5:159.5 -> 154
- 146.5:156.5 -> 147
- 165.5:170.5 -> 168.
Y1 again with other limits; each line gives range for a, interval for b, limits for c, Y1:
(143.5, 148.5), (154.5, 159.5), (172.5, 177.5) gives -1.22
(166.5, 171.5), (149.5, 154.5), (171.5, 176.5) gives -1.18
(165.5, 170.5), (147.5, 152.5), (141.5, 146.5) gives -1.16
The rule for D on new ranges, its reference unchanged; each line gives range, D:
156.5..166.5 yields 162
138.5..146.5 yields 144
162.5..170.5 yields 164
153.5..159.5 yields 155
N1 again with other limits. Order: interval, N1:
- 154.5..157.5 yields 19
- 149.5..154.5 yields 31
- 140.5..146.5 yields 37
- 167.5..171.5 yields 25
